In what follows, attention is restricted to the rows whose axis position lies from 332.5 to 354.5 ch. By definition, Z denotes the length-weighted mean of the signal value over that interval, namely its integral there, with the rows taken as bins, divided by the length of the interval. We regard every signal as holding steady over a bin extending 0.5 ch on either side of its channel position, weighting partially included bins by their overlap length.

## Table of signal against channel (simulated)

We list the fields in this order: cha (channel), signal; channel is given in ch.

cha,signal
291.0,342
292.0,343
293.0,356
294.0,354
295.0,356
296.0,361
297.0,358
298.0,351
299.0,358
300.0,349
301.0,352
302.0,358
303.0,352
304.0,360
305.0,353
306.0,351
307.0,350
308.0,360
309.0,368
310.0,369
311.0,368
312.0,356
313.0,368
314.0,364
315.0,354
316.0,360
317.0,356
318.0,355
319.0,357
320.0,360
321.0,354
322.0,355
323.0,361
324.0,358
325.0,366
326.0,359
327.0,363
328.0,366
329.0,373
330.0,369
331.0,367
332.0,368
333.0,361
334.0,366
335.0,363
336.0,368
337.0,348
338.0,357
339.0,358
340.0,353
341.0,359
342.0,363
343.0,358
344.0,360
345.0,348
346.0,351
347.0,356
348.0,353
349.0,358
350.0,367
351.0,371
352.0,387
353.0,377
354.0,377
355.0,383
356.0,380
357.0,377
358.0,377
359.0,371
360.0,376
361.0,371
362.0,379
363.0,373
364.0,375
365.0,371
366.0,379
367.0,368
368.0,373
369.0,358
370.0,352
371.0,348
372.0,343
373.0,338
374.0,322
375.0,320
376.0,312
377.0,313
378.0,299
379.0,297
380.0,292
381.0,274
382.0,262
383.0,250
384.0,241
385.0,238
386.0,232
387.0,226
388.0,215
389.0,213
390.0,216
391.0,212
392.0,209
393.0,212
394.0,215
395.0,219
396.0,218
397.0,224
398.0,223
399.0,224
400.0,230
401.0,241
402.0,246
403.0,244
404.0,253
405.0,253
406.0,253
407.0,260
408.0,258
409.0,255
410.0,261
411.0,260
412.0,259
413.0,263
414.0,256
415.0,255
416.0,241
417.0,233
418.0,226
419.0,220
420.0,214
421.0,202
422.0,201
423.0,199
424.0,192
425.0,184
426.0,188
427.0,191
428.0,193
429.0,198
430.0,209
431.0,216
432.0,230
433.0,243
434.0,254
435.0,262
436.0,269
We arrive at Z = 362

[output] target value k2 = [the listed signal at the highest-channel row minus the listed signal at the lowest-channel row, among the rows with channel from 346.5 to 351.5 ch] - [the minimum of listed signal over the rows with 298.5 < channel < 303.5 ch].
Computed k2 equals -334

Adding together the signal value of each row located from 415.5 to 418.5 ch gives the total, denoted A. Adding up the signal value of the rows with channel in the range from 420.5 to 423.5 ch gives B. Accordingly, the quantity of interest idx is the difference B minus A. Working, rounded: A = 700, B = 602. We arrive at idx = -98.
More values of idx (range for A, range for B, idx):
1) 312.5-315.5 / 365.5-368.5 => 34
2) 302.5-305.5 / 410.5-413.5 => -283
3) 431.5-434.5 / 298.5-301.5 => 332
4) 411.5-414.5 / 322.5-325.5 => 307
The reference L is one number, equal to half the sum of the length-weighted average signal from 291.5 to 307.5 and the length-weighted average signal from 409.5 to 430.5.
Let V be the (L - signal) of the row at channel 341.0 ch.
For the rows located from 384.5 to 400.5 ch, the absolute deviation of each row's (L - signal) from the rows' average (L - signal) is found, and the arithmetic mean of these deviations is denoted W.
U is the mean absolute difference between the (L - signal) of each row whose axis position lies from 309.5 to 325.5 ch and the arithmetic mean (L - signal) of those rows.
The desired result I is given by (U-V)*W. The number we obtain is 516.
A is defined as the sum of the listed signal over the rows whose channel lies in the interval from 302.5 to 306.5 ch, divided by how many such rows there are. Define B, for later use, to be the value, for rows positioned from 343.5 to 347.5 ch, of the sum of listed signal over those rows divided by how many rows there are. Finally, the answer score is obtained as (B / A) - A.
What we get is -353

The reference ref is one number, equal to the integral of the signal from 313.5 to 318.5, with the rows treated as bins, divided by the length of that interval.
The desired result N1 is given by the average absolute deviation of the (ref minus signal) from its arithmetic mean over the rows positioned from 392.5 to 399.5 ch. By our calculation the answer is 3.8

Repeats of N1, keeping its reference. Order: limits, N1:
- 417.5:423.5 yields 9.7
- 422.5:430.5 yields 5.8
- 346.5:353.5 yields 9.7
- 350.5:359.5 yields 3.7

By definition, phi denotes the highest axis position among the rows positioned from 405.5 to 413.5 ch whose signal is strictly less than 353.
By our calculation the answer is 413.0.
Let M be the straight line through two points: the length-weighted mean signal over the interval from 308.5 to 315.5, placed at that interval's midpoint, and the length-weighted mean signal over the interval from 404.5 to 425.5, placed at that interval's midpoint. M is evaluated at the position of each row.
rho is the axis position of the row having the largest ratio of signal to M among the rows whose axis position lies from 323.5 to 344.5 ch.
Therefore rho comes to 342.0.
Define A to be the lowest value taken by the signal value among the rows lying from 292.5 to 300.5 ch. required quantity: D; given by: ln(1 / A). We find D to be -5.86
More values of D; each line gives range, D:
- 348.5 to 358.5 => -5.88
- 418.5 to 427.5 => -5.21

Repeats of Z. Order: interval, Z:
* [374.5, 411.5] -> 248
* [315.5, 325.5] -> 358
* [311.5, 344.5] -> 361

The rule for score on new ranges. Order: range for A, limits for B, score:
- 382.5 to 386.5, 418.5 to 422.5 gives -239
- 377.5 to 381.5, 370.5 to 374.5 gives -289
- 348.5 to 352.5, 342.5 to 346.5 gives -370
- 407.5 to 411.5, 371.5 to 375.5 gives -257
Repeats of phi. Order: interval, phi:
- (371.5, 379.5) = 379.0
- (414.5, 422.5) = 422.0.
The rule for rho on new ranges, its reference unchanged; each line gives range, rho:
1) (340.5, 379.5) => 366.0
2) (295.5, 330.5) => 329.0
